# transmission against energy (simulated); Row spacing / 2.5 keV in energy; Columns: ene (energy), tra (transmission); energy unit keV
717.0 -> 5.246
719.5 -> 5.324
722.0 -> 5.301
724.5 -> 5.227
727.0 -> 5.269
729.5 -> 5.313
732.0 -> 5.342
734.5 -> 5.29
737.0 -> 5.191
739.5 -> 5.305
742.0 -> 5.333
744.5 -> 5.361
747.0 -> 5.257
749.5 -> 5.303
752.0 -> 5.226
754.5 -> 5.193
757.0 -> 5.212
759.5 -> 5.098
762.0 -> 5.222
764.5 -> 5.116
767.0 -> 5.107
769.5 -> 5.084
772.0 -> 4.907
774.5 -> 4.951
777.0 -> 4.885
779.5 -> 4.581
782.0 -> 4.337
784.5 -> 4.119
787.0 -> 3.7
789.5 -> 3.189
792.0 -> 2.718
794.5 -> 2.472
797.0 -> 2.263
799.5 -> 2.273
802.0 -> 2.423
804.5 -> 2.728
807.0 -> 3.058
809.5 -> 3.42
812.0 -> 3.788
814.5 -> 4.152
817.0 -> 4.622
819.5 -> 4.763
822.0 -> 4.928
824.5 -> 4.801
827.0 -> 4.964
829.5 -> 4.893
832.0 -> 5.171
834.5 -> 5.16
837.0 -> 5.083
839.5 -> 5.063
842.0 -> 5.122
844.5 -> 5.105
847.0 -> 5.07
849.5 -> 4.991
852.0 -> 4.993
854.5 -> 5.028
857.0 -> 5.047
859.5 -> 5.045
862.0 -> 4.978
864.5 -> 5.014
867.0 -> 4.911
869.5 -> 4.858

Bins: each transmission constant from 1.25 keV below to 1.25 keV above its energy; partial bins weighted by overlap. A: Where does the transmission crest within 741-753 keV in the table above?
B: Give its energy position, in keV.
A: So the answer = 744.5 keV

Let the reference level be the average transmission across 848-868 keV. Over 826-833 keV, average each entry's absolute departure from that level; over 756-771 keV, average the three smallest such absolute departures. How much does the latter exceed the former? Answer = -0.01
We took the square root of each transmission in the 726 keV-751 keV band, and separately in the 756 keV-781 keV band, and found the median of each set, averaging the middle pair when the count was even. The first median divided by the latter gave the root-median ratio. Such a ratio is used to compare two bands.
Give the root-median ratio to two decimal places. 1.02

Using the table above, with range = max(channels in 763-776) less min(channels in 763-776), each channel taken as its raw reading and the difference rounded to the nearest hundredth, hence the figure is 0.21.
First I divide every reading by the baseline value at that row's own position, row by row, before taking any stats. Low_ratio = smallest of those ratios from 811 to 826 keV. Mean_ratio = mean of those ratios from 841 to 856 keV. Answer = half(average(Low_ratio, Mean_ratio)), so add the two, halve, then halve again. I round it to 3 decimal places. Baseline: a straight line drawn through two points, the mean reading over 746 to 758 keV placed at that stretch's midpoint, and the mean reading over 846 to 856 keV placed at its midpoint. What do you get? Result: 0.437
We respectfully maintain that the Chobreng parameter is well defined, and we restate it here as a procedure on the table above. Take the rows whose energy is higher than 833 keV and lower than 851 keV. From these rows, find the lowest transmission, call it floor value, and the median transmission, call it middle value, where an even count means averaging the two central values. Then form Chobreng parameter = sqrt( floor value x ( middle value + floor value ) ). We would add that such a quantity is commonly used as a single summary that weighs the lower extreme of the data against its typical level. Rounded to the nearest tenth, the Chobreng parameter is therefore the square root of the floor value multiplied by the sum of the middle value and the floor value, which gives 7.1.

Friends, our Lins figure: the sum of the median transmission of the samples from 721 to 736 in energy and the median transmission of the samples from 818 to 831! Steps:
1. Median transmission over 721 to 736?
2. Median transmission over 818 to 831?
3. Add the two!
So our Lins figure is 10.2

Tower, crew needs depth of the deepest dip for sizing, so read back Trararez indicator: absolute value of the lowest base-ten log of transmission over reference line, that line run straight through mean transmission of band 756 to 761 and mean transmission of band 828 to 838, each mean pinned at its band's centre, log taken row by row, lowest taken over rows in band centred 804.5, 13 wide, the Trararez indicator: 0.352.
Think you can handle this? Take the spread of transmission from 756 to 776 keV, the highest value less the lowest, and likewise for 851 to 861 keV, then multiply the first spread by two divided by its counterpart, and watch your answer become 12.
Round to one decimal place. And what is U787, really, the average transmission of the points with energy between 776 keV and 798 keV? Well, 3.6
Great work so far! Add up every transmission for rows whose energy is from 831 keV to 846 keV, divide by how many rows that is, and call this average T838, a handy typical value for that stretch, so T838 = 5.1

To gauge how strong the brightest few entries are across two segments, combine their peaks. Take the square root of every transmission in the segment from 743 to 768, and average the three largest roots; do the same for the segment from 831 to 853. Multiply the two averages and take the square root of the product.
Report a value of 2.29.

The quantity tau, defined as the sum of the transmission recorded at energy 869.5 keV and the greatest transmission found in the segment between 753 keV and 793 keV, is 10.1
